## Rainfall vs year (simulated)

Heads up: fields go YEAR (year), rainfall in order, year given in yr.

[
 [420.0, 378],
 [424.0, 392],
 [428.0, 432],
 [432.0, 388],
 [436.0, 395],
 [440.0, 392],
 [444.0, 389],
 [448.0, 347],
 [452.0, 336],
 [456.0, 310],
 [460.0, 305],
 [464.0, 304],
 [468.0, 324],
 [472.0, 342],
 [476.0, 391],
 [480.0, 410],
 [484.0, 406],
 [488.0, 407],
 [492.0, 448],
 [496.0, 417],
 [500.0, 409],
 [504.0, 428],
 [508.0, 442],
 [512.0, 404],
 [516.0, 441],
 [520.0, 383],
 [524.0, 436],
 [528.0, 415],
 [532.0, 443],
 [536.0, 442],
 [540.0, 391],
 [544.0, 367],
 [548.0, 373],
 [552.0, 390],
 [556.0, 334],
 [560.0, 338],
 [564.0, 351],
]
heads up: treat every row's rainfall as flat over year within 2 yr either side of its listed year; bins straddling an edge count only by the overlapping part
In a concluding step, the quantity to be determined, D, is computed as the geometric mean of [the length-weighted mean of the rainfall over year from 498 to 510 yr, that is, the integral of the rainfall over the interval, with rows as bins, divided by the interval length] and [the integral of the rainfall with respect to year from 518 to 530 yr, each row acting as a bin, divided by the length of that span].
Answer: 419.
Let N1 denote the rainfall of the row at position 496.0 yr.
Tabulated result 417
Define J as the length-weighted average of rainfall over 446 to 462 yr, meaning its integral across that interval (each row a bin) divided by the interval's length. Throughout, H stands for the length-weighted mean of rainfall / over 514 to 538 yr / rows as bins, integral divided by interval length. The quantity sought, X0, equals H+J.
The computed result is 751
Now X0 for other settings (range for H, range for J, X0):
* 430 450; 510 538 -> 806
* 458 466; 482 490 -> 711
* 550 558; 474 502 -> 775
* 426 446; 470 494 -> 800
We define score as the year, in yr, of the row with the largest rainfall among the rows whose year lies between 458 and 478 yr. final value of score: 476.0 yr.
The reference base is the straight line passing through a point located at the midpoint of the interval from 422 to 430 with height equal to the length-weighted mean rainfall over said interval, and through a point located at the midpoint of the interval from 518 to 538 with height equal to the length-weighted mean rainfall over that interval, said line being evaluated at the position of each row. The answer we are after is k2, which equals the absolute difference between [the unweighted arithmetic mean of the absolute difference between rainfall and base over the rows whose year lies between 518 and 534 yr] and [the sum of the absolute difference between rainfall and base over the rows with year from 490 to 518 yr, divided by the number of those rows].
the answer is 5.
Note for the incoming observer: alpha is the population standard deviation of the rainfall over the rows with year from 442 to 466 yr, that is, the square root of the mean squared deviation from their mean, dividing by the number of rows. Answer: 30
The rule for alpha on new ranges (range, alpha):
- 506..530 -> 22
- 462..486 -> 41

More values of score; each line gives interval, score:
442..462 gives 444.0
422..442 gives 428.0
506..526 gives 508.0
